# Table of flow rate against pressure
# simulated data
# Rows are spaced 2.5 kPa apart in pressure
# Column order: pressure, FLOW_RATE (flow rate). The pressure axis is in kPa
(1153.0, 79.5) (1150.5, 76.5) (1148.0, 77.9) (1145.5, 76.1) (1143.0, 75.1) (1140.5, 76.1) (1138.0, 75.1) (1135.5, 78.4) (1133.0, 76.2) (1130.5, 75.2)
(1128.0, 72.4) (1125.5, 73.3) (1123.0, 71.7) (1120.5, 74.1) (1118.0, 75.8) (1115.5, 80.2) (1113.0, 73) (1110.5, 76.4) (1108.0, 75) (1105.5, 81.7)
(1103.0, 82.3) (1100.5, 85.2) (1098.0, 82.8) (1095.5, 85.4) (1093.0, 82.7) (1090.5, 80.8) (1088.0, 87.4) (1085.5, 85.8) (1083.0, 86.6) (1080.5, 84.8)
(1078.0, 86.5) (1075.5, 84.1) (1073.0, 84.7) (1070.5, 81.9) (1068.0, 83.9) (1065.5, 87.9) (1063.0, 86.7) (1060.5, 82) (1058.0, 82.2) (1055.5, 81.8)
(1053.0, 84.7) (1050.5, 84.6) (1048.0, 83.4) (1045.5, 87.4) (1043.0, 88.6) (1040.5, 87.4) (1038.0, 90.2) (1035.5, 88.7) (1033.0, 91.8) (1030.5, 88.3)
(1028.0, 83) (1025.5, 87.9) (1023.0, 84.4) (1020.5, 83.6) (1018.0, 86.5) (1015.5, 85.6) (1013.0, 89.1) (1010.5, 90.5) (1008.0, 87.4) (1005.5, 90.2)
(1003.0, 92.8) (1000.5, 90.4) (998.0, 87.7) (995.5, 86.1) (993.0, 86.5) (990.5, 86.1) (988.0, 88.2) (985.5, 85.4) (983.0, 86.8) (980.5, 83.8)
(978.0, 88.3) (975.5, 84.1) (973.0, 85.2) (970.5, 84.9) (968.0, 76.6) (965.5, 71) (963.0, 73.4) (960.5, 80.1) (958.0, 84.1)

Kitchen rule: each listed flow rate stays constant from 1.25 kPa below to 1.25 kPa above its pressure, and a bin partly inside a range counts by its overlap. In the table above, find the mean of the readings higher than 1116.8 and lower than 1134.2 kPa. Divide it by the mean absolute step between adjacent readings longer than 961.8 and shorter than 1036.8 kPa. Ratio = 26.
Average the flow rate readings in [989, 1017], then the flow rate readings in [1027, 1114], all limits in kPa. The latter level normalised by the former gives 0.95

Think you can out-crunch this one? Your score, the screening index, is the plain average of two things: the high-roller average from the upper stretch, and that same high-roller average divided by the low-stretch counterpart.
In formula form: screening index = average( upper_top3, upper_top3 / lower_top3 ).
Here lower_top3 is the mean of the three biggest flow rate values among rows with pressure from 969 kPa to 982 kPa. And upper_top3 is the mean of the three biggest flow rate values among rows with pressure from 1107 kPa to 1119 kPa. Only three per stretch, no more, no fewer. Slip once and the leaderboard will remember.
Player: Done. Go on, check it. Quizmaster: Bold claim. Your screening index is 39.2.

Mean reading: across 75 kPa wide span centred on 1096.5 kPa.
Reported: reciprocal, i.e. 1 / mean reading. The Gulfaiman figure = 0.0124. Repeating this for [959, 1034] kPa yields 0.0117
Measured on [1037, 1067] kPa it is 0.0117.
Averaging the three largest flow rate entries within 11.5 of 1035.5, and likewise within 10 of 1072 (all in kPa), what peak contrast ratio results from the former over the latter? 1.04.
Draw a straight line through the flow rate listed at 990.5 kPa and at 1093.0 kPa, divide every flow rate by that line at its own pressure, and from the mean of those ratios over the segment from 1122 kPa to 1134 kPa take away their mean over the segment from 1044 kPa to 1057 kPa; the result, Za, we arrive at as -0.10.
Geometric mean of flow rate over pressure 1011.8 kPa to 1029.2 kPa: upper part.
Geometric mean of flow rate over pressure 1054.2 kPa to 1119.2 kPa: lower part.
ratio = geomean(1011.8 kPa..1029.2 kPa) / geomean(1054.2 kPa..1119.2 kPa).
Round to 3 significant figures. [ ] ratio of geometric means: 1.04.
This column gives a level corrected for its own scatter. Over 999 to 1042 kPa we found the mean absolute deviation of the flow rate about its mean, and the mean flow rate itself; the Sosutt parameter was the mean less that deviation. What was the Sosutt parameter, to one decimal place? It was 85.9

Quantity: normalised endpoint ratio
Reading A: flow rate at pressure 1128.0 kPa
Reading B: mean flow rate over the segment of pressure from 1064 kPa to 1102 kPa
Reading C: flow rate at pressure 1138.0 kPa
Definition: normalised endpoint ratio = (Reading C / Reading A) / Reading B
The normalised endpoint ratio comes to 0.0122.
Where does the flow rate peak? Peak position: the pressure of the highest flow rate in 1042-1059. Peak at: 1043.0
